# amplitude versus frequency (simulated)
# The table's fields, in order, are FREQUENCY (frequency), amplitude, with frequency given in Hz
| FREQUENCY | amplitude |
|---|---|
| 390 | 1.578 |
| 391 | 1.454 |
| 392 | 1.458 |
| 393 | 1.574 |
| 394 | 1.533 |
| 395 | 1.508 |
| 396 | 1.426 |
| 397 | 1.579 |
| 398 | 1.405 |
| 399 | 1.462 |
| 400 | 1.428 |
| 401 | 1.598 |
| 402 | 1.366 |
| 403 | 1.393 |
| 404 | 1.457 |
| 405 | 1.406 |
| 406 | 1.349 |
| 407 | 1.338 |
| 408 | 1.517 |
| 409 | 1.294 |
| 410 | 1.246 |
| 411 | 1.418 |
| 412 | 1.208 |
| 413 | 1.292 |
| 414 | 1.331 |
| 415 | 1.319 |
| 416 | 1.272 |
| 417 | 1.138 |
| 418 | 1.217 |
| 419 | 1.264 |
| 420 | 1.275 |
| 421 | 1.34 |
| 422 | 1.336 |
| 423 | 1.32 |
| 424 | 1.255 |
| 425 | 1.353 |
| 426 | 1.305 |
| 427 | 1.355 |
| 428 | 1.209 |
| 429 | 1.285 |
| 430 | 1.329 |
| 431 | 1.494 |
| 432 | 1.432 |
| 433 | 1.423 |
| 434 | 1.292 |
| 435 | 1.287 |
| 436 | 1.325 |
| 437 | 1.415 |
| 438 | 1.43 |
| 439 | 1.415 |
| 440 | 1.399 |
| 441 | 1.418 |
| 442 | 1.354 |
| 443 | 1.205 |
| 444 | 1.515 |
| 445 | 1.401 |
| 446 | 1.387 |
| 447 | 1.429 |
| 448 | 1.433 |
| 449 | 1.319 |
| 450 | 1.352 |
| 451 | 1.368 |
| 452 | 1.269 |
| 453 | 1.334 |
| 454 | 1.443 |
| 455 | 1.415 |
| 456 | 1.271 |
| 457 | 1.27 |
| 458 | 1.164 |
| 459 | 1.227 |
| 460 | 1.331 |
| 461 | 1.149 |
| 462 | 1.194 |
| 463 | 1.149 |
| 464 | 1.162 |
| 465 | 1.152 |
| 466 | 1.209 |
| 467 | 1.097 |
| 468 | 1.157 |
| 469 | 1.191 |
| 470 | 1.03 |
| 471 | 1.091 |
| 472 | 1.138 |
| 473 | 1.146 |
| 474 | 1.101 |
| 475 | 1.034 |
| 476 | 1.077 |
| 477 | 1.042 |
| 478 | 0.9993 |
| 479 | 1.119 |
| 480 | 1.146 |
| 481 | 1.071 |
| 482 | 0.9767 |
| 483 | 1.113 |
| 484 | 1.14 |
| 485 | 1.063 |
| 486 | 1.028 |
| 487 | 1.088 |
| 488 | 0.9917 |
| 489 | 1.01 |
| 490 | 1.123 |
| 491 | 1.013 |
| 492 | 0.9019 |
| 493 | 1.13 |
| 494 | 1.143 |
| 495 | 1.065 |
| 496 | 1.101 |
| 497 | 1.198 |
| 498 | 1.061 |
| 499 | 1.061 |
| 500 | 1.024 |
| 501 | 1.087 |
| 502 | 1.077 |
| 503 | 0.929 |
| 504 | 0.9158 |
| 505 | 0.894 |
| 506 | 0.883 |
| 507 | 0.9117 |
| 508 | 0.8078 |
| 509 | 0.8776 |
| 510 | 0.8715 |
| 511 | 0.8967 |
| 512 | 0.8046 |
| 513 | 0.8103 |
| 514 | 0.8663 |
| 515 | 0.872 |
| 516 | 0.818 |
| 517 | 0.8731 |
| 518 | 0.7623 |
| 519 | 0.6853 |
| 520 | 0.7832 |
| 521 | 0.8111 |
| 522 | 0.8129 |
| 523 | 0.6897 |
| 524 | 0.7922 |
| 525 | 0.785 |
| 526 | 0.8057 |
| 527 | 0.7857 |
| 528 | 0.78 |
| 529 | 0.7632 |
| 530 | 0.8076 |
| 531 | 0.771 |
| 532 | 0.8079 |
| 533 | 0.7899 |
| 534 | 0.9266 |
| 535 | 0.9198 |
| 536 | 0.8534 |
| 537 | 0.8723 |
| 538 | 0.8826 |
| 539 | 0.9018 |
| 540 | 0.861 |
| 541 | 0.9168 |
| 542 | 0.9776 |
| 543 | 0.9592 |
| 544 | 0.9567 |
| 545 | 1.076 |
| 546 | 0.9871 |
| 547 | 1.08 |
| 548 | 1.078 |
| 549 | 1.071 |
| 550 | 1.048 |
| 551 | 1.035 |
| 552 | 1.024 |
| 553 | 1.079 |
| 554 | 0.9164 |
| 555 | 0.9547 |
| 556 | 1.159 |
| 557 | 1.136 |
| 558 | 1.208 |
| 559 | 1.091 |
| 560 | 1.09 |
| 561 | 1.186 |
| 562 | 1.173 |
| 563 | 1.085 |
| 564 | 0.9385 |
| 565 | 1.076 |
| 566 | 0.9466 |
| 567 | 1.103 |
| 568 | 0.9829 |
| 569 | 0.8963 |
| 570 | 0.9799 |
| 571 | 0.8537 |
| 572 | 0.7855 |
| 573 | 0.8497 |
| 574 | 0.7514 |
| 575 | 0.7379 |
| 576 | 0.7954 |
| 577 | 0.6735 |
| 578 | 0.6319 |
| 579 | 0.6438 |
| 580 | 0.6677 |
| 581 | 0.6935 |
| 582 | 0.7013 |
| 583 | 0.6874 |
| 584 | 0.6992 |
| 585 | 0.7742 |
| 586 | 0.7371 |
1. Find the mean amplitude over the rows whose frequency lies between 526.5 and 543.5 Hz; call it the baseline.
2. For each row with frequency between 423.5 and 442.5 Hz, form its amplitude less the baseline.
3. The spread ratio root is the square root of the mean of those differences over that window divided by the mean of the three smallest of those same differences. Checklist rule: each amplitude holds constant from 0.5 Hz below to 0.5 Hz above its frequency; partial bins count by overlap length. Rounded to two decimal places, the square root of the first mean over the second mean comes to 1.13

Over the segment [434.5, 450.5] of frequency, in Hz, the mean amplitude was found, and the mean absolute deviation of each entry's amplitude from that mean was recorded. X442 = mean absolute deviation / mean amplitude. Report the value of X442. 0.040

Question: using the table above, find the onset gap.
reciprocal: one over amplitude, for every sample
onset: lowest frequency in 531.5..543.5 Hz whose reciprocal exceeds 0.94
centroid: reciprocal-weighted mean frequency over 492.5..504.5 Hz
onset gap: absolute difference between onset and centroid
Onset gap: 33.3 Hz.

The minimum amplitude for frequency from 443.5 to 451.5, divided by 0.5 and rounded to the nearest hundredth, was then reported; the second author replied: 2.64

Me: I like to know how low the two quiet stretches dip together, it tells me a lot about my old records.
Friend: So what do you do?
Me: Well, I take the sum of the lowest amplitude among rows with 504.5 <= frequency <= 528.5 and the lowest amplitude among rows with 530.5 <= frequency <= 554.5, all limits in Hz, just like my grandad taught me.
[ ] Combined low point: 1.5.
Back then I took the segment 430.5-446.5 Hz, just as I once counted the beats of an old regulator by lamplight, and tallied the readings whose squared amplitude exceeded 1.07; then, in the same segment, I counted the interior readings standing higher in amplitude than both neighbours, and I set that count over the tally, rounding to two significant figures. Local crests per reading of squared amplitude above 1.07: 0.19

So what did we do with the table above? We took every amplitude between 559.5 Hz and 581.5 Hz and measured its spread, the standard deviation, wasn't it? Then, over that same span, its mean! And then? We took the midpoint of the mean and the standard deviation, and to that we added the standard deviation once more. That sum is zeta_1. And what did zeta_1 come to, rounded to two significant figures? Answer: 0.71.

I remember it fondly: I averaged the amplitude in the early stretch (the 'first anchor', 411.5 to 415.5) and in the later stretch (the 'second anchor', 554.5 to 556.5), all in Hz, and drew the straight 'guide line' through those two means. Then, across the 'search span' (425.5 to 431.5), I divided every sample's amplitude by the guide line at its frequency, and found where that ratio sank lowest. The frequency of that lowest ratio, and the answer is 428 Hz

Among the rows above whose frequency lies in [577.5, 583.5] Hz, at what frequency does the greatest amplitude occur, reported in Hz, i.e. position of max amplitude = 582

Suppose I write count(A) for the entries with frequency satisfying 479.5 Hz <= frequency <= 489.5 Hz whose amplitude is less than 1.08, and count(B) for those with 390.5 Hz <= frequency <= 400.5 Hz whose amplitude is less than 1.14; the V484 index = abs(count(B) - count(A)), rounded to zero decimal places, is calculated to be 6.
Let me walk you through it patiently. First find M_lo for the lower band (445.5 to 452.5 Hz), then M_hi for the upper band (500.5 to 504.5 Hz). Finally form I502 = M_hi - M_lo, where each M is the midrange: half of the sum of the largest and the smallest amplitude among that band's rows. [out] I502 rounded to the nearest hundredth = -0.35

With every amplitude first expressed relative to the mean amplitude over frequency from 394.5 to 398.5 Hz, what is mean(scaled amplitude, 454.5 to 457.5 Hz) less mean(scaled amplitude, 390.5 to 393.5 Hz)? -0.12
